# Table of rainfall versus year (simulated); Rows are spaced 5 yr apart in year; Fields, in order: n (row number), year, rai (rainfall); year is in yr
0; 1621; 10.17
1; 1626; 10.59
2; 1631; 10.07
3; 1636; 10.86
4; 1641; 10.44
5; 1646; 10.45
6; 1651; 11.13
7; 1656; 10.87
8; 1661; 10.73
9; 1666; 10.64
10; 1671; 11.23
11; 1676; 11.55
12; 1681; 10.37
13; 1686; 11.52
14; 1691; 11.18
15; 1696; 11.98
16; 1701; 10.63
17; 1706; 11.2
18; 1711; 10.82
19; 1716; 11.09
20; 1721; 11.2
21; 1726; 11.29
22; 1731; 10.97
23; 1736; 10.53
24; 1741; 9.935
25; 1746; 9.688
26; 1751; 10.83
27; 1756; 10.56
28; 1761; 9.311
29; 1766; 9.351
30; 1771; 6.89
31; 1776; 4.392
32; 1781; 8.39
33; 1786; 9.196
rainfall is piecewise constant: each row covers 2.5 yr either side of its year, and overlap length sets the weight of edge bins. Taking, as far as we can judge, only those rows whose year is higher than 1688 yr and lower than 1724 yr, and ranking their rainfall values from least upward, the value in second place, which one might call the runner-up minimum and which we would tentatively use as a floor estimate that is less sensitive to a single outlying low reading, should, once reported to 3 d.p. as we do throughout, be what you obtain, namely 10.820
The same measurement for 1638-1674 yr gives 10.450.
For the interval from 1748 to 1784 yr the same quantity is 6.890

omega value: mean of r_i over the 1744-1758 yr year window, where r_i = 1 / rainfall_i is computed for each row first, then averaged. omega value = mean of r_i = 0.097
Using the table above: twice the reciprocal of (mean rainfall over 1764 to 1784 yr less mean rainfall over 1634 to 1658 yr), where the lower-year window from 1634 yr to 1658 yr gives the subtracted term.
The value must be -1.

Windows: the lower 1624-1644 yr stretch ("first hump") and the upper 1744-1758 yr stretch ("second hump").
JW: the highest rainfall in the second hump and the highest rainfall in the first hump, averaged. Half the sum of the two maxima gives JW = 10.8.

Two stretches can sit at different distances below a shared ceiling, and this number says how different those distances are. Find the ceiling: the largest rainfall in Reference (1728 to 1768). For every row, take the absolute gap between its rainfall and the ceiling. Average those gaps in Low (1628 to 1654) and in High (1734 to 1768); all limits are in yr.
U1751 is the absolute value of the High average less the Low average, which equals 0.50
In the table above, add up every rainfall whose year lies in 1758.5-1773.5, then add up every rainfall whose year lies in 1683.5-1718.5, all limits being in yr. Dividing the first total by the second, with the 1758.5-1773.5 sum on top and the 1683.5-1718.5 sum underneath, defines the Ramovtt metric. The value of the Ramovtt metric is 0.3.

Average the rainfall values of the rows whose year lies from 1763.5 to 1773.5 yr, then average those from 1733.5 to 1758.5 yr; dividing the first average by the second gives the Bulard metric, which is 0.788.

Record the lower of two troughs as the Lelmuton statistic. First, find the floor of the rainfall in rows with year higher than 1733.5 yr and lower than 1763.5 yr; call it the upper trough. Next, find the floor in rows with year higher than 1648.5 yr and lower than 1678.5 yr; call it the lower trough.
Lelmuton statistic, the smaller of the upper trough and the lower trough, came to 9.3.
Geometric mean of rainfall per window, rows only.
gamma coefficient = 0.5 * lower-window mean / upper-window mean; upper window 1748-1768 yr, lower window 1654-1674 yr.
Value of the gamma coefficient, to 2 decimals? 0.54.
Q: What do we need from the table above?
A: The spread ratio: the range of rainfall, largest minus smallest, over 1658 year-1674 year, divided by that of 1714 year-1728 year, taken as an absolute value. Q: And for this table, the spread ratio 2.95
